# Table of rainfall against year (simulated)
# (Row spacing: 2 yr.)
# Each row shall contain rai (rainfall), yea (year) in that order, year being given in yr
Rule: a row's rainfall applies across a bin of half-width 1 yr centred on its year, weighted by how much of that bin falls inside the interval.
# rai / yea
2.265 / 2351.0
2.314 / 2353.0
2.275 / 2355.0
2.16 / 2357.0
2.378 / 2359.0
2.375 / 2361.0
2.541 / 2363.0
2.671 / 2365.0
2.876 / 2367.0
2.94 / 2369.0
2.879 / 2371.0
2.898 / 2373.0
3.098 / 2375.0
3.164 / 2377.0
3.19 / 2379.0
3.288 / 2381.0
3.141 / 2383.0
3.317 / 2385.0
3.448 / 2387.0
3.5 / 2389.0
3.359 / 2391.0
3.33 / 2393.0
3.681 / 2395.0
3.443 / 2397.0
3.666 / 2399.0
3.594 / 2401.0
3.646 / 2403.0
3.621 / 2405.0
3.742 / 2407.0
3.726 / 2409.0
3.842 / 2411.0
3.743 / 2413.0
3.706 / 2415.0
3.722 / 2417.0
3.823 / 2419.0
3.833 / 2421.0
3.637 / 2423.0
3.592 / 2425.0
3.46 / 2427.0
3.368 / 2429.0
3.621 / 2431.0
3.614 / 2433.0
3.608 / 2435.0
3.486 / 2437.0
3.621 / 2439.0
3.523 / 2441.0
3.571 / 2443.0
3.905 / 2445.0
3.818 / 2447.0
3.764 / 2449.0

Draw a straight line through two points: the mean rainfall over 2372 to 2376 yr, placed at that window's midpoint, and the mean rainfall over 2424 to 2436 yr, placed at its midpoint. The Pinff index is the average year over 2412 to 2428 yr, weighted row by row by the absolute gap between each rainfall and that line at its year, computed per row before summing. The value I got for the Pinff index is 2418.2 yr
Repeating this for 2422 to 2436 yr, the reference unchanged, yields 2427.2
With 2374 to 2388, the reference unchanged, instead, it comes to 2382.3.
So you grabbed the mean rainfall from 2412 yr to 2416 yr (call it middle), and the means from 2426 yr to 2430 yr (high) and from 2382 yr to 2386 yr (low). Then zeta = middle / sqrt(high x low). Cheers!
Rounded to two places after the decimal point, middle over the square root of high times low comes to 1.12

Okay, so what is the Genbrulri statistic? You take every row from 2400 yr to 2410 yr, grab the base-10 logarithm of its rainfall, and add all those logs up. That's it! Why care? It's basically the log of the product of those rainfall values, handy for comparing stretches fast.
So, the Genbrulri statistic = 2.8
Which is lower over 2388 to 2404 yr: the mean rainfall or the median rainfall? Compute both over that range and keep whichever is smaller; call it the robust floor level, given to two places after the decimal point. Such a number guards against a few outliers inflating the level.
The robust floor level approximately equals 3.53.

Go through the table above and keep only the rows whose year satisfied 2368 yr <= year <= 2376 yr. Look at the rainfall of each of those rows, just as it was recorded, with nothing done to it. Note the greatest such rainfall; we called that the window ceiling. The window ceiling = 3.098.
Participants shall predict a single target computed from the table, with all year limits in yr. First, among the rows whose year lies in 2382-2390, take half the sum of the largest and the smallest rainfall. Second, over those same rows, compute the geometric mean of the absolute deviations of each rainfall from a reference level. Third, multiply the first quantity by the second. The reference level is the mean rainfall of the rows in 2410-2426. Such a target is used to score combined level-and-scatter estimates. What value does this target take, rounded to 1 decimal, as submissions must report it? 1.2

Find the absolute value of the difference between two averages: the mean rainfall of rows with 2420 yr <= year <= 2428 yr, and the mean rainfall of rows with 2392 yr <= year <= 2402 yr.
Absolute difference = 0.1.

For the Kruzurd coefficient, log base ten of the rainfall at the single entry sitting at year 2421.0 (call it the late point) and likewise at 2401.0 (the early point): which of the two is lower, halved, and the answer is 0.28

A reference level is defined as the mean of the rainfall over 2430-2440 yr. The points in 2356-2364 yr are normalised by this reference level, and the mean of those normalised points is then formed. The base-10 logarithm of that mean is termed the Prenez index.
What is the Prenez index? -0.18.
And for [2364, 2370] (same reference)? -0.10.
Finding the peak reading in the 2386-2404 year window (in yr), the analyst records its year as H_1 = 2395.0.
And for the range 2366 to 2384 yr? 2381.0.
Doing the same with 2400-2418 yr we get 2411.0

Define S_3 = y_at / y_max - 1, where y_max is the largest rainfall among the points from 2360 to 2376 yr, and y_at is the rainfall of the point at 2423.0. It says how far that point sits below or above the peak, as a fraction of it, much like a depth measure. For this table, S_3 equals 0.17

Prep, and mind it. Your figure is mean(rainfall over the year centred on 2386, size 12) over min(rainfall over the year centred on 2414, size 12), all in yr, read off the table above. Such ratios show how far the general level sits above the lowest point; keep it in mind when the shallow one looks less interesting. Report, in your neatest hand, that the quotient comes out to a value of 0.90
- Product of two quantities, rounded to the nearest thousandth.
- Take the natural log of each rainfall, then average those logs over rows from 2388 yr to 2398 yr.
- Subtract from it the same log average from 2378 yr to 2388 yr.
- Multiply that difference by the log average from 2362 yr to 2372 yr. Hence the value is 0.056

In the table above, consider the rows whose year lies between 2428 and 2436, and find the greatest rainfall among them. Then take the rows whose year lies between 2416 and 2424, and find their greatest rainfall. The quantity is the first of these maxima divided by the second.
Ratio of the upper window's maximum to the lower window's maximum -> 0.94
